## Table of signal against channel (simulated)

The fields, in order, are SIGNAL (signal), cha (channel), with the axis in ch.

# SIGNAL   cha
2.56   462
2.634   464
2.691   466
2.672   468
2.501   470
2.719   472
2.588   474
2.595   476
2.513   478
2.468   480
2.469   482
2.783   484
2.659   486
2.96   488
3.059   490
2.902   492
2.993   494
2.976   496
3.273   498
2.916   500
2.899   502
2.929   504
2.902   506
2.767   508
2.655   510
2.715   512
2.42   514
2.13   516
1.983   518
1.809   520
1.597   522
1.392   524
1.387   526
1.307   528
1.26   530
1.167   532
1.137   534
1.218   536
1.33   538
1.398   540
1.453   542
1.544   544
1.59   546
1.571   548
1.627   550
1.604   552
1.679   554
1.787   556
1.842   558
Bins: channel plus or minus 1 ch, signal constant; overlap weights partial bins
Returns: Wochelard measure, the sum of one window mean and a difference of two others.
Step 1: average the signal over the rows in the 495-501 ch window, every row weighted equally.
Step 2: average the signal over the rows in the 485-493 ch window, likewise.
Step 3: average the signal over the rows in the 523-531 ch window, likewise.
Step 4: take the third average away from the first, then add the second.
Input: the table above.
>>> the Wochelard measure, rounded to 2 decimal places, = 4.61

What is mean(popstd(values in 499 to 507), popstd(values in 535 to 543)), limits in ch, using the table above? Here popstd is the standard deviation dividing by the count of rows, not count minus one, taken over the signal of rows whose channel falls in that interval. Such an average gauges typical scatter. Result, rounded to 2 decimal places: 0.05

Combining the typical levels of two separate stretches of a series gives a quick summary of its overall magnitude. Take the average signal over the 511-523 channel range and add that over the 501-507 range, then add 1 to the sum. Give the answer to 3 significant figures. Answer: 6.02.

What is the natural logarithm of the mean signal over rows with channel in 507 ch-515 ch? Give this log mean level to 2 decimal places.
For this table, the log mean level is 0.97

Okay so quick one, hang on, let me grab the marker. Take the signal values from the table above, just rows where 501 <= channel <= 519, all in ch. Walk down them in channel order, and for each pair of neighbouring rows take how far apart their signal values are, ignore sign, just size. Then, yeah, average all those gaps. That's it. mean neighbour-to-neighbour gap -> 0.14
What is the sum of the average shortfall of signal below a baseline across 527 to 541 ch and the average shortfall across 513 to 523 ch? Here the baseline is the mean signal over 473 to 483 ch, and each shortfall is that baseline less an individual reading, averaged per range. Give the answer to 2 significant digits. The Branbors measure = 1.8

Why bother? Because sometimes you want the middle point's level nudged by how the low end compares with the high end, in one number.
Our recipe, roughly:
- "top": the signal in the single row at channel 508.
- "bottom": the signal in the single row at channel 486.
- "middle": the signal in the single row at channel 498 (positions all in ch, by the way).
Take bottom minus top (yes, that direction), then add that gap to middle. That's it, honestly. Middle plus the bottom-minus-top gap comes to 3.2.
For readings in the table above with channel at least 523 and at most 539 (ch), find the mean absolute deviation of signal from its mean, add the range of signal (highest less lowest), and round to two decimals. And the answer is 0.33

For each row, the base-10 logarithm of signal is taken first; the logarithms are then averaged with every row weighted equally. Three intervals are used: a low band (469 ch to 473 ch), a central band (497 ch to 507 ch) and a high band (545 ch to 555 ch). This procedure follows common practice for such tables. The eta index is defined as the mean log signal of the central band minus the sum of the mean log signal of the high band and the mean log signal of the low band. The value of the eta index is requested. -0.15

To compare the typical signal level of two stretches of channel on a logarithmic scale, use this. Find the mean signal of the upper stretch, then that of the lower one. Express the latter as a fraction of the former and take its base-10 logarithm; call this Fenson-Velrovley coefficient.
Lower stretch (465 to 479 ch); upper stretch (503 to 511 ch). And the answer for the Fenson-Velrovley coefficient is -0.03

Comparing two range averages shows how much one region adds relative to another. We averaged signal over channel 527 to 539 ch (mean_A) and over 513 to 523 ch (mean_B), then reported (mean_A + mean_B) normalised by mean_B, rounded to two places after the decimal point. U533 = 1.62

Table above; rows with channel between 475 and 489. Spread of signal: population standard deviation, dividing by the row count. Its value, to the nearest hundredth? 0.17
